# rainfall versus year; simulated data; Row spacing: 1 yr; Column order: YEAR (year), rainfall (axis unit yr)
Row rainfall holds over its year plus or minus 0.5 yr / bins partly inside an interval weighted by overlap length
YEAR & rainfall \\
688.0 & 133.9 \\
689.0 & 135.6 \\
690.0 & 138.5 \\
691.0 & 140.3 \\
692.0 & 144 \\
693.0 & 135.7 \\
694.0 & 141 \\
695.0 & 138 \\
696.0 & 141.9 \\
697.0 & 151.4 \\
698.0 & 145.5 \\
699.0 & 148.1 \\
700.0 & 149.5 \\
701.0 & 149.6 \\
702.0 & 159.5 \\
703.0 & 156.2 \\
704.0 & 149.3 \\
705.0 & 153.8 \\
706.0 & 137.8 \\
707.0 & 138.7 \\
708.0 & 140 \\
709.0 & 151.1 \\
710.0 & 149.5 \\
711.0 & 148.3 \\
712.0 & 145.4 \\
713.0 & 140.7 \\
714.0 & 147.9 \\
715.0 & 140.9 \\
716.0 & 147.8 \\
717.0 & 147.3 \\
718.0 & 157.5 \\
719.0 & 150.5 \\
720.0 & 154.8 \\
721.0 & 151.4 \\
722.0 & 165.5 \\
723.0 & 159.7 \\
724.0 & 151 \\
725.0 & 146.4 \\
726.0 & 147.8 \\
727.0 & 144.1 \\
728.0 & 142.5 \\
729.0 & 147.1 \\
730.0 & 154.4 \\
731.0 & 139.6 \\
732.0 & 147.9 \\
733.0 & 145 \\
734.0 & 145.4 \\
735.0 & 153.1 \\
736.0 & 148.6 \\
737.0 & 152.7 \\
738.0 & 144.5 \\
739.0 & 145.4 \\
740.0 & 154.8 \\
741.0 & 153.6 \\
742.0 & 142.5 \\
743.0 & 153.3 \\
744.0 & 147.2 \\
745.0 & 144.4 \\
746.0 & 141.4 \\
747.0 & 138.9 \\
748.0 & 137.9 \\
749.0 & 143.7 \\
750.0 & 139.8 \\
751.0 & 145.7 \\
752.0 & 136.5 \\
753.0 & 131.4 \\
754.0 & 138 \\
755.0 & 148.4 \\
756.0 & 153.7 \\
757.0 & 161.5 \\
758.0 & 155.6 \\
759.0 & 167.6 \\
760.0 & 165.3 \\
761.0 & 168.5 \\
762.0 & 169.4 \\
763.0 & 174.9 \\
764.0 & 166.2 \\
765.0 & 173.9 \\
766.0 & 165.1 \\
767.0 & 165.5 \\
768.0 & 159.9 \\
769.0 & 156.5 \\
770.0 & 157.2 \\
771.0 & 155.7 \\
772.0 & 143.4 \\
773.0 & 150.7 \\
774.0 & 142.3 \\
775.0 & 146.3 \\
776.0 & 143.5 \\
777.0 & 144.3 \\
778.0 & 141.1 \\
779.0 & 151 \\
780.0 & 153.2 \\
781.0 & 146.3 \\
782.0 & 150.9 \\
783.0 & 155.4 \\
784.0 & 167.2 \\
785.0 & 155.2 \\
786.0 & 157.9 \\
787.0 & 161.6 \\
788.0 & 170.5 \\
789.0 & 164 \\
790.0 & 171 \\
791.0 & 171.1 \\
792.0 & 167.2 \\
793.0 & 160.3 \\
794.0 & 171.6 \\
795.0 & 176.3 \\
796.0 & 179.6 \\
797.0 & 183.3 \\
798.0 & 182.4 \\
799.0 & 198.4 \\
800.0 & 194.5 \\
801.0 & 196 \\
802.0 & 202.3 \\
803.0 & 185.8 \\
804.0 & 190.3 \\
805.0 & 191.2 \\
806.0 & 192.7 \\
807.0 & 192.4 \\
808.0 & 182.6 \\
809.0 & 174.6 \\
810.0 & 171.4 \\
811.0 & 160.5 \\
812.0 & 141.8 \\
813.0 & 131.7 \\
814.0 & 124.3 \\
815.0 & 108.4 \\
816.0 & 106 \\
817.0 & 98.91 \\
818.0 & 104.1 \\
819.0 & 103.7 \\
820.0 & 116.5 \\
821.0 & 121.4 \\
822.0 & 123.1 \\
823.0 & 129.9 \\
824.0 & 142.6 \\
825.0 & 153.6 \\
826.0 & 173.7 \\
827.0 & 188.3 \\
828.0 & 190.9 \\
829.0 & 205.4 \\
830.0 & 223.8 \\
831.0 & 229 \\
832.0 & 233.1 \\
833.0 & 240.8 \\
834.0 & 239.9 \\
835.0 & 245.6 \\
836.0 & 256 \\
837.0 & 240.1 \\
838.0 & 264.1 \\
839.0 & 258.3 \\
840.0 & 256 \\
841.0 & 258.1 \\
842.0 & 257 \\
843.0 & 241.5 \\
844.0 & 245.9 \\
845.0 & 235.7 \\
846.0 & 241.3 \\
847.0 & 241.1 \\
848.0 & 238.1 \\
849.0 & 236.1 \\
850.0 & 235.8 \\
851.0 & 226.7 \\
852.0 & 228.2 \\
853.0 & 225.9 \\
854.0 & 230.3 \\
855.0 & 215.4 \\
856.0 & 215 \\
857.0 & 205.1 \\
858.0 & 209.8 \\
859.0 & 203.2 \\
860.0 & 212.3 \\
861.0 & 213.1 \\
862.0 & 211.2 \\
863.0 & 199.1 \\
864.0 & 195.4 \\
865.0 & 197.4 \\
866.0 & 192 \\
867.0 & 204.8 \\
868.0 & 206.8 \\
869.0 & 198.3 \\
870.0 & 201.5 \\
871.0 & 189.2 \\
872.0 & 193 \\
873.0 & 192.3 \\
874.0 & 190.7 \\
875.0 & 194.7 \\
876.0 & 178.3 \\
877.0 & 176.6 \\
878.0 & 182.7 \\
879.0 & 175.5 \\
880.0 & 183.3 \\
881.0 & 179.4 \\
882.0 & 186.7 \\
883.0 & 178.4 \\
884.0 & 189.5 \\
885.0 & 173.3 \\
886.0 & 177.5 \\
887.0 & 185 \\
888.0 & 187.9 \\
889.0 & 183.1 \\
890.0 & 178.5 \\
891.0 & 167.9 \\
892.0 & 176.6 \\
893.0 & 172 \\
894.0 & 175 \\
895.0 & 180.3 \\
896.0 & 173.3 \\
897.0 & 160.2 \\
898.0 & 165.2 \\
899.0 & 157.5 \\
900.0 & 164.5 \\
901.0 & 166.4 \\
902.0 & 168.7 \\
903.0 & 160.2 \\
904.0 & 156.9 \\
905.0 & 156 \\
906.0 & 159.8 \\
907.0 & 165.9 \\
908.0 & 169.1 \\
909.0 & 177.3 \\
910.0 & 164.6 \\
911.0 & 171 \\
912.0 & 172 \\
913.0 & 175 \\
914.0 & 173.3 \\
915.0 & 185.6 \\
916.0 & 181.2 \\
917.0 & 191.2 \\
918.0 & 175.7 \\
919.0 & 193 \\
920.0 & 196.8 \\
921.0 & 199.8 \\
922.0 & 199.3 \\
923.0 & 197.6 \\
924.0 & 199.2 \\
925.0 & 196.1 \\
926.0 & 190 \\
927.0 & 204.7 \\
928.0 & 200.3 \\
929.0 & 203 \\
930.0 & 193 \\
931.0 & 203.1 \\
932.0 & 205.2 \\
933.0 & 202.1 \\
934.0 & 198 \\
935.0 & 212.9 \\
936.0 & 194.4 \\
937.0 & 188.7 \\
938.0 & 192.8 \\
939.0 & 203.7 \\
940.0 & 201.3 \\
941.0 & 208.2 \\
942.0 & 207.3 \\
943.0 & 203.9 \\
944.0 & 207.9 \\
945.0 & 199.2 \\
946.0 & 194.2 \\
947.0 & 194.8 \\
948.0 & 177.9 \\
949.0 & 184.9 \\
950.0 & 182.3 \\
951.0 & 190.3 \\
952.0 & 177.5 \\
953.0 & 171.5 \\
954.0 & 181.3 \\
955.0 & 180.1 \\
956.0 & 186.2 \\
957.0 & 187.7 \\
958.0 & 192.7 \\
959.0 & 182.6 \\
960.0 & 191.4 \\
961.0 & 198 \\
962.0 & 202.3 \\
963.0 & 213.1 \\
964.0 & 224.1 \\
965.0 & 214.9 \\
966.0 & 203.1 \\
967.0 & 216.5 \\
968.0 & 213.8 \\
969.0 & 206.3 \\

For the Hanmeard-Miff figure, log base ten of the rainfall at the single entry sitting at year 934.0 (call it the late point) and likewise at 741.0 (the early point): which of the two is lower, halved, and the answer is 1.09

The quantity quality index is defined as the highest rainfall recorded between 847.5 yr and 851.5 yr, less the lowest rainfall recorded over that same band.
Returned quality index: 11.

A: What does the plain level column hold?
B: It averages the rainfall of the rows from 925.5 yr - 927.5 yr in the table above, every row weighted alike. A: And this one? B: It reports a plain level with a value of 197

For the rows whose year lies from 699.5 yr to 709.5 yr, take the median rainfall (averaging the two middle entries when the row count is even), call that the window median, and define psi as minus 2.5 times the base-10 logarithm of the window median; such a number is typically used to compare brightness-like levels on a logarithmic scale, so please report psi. -5.44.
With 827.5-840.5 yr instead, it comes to -5.95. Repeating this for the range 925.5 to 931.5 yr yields -5.76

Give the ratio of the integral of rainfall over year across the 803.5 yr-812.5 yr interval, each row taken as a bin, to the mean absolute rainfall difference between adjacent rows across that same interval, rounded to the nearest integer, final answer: 240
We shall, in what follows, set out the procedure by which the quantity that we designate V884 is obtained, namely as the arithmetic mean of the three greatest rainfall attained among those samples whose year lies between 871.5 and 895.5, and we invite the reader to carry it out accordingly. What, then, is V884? 193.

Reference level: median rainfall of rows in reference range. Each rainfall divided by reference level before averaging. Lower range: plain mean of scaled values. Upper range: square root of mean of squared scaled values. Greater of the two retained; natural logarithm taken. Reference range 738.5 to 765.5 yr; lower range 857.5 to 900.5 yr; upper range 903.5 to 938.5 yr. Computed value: 0.23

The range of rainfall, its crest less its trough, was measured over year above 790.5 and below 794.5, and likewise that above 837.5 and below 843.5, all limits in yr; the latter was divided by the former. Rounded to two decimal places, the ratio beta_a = 2.00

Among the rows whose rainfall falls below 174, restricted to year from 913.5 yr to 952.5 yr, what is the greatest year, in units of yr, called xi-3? 914.0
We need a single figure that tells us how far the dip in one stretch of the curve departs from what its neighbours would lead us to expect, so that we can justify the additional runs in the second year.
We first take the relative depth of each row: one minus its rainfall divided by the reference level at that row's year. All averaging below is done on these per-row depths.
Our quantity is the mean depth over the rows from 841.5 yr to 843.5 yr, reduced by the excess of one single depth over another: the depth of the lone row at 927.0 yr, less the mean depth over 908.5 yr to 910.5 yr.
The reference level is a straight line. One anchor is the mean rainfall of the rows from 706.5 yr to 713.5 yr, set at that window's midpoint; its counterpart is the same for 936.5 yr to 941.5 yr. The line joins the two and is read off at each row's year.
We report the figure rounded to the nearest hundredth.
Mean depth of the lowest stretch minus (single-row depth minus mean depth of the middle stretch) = -0.26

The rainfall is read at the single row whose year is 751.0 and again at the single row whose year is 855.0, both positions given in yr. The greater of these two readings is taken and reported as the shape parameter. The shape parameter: 215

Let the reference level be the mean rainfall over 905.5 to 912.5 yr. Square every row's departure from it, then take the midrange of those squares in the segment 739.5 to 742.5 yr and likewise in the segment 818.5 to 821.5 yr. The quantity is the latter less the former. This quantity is 2779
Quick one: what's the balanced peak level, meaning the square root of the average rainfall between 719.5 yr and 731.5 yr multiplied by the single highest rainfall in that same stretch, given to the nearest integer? 158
